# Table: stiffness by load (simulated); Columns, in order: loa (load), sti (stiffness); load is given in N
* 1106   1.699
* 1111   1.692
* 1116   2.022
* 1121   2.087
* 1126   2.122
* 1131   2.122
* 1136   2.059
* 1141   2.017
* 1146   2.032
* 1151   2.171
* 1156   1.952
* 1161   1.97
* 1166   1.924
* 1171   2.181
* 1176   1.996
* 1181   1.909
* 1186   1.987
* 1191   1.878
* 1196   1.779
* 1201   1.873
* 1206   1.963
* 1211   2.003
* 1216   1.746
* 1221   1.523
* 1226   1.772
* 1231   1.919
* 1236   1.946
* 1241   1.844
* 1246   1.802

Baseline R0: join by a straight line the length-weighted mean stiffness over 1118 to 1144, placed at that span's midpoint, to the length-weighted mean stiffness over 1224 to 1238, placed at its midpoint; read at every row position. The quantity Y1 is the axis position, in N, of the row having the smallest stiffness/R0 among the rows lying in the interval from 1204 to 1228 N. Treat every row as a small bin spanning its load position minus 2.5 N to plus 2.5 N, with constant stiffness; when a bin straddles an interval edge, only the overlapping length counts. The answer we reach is 1221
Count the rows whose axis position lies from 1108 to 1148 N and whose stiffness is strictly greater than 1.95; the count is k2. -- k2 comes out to 7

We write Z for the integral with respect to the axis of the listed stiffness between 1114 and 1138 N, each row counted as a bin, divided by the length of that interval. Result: 2.08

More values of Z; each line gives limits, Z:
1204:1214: 1.97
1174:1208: 1.91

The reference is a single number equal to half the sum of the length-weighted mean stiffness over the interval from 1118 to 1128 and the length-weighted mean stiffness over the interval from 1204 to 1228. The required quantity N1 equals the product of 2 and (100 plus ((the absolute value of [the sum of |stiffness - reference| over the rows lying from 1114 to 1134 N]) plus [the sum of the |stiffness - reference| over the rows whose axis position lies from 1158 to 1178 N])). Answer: 202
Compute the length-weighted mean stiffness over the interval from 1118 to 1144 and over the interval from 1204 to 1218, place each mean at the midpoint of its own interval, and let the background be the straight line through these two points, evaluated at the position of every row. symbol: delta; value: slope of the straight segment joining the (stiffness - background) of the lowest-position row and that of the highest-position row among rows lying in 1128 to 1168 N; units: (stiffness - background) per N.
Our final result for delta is -0.004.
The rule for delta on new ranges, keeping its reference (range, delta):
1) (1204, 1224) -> -0.027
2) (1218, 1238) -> 0.030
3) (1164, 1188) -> 0.005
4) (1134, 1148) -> -0.001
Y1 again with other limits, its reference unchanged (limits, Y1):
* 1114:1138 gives 1116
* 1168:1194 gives 1191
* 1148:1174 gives 1166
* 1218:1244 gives 1221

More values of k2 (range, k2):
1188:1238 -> 2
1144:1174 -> 5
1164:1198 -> 3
